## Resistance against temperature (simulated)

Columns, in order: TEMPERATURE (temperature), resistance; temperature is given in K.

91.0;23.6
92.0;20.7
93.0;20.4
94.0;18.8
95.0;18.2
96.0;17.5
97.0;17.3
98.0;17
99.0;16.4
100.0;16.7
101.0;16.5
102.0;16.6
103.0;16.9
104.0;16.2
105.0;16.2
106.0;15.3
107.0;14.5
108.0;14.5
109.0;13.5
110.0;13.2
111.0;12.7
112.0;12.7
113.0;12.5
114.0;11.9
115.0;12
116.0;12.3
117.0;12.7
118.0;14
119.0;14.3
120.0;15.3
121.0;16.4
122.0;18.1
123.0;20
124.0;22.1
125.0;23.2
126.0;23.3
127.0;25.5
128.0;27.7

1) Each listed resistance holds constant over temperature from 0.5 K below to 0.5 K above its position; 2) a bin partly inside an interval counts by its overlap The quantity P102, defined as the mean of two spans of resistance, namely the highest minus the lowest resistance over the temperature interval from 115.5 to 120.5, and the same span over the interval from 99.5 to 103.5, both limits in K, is 2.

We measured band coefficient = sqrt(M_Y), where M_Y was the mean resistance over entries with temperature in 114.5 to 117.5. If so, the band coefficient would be 3.5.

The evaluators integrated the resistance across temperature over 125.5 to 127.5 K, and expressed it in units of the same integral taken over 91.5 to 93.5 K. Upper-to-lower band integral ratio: 1.19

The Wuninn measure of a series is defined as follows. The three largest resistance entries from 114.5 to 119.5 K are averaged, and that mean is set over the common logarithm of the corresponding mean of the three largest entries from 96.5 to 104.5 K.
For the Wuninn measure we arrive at 11.1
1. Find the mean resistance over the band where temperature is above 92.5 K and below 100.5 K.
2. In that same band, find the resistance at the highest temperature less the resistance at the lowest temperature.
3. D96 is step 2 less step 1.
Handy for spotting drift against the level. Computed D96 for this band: -21.5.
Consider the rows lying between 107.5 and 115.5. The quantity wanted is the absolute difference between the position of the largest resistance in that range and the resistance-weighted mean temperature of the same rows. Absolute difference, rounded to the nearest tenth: 3.4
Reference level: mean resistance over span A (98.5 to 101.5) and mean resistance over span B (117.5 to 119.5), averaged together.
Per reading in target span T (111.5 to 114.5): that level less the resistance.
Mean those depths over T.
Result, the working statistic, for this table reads 3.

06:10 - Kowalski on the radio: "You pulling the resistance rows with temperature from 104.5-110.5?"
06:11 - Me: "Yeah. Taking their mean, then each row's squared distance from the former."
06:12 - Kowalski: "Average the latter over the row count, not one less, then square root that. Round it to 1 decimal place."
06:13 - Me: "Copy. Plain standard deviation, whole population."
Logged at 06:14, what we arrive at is 1.0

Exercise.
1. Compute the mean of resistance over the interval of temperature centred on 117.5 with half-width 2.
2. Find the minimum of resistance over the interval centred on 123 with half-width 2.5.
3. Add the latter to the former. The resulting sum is 29.7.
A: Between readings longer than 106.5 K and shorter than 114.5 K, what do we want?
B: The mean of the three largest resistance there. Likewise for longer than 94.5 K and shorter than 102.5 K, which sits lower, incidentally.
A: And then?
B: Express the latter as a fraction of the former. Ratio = 1.25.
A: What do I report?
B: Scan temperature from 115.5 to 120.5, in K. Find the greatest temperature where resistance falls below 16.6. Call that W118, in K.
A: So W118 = 120.0 K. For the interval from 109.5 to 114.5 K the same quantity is 114.0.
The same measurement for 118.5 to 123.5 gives 121.0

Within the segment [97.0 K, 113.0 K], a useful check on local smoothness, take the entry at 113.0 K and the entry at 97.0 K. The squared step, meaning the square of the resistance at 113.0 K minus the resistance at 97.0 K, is 23.0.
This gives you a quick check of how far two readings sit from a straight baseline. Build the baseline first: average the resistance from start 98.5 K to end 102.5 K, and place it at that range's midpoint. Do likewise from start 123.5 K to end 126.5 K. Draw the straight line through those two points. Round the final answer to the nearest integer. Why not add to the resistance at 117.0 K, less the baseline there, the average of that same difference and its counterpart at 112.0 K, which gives -16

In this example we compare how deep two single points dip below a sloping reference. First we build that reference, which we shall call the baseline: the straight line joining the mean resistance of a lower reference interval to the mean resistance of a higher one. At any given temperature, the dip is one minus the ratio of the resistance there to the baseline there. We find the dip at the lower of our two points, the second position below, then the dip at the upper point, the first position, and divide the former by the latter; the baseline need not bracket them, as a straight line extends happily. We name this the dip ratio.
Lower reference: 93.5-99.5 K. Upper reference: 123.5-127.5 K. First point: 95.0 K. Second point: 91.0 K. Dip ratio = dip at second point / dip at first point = 7.7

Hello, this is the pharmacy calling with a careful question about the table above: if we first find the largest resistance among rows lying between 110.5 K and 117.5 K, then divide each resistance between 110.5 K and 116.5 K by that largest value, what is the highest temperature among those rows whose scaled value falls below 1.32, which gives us 116.0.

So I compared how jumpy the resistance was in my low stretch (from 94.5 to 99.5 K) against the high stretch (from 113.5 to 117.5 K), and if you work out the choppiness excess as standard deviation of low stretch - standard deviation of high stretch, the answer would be 0.3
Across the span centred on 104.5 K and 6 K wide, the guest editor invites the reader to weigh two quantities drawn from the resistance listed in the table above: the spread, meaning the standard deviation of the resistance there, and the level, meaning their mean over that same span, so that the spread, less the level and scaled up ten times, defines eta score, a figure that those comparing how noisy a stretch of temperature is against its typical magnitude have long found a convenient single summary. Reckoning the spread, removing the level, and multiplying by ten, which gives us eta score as -151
